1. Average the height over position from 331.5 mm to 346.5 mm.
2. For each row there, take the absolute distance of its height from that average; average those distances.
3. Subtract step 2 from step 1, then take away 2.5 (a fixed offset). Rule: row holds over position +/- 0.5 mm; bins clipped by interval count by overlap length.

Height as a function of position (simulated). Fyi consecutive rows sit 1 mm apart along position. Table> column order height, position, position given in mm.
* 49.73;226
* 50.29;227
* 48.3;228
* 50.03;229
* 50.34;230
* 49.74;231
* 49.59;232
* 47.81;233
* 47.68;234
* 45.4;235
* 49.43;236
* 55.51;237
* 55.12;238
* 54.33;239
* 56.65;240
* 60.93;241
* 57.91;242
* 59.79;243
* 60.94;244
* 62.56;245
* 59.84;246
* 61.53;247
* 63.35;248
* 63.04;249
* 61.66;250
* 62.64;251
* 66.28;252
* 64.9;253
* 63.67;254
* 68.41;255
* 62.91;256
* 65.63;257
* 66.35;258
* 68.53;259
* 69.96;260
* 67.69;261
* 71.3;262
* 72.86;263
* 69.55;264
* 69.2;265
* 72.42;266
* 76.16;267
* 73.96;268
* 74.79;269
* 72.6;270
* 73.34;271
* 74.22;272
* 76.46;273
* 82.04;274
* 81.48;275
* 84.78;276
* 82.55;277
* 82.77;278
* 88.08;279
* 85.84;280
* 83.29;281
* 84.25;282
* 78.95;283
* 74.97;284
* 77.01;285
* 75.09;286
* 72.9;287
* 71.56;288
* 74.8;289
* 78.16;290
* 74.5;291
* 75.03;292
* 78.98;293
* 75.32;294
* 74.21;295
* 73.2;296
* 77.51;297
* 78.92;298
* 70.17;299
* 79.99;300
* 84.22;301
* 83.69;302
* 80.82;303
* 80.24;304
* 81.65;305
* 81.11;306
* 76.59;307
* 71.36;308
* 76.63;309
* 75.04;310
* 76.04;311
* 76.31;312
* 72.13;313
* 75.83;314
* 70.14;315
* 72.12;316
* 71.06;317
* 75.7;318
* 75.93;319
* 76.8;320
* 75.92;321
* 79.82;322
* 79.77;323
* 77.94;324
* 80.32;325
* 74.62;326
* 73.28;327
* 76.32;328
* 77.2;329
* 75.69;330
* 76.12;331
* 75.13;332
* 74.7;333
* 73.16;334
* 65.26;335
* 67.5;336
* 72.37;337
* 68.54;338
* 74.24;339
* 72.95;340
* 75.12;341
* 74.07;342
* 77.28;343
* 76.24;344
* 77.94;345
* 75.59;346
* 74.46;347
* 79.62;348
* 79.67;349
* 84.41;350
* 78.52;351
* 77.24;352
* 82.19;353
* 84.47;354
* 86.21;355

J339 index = 68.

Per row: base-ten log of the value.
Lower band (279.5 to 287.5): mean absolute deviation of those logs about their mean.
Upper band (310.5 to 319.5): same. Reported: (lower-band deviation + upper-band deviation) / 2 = 0.0178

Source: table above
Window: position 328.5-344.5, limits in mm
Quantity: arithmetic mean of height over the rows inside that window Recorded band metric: 73.5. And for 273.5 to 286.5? 81.6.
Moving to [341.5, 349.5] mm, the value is 76.9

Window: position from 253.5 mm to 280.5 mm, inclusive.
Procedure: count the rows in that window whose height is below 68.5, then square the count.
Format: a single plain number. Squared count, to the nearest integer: 36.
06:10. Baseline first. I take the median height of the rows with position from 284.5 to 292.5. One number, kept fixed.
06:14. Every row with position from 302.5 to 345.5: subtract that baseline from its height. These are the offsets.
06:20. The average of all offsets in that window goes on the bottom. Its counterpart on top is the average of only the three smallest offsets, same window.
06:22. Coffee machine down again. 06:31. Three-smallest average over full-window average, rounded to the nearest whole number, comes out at -21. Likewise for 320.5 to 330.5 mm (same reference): 0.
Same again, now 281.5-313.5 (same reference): -2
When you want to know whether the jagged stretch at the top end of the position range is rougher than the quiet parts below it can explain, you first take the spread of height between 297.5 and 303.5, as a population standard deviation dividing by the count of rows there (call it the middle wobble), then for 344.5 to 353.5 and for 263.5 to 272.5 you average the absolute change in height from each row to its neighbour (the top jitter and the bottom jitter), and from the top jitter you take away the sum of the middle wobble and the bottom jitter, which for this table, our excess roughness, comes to -3.21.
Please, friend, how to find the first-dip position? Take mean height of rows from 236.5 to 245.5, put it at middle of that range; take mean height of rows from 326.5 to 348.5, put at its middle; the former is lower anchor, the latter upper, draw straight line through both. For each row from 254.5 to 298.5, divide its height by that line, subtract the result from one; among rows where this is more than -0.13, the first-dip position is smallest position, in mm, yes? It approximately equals 256 mm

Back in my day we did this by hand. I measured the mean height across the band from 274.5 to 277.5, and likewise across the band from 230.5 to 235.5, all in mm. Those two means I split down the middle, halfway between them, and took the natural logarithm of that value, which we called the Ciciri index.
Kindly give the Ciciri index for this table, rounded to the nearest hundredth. 4.18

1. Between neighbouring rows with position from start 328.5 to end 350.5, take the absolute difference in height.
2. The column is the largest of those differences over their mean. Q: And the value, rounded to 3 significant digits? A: 3.11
